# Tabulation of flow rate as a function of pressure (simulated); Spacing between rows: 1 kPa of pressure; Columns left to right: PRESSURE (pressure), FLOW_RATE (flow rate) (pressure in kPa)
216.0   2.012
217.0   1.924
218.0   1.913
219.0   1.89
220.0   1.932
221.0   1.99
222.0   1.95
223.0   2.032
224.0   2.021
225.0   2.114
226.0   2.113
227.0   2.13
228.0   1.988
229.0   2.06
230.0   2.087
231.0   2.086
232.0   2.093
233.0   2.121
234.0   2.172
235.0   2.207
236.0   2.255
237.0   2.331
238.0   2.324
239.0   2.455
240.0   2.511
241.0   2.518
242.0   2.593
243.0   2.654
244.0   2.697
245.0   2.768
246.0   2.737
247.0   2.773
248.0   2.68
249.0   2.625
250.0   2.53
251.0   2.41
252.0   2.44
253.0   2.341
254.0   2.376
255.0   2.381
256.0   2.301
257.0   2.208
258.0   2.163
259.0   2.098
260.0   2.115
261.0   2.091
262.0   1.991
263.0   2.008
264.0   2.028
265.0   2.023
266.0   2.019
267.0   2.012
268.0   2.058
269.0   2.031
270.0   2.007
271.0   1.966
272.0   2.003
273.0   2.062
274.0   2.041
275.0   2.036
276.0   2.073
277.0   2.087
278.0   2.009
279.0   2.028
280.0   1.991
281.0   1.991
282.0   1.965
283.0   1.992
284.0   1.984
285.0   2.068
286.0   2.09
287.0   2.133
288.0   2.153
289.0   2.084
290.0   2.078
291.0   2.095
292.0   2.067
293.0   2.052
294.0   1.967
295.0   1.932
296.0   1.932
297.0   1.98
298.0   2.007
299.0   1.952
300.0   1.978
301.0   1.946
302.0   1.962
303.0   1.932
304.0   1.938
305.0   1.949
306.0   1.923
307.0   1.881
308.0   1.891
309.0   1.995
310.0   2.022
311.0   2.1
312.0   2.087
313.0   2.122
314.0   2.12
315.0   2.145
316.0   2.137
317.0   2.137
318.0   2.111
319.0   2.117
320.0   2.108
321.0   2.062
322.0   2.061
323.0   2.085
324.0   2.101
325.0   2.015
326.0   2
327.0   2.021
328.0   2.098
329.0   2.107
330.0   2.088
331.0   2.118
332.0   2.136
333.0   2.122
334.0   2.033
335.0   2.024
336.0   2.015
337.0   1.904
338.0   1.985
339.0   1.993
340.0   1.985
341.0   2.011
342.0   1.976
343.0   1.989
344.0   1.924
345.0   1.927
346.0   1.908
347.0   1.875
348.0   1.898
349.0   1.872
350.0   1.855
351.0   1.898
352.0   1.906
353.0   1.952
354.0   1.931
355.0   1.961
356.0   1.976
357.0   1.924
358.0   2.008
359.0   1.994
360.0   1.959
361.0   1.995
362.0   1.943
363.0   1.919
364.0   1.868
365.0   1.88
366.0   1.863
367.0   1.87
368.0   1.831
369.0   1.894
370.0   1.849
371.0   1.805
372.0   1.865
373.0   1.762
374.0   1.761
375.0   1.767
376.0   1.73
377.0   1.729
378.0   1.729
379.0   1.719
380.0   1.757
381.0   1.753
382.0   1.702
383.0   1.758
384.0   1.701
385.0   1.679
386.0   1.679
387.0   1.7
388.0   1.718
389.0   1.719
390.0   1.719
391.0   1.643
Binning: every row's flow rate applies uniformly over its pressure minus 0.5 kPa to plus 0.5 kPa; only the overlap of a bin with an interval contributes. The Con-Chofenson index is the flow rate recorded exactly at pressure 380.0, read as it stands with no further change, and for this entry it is 1.757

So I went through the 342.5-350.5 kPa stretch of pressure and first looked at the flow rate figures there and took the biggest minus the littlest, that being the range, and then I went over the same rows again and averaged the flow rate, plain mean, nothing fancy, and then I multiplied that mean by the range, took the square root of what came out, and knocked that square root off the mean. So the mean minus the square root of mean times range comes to 1.40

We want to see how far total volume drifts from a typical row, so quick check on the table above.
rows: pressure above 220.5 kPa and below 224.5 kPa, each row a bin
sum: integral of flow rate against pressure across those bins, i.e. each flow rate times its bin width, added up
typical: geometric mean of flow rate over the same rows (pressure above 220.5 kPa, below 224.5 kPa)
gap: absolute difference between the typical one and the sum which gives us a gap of 6.00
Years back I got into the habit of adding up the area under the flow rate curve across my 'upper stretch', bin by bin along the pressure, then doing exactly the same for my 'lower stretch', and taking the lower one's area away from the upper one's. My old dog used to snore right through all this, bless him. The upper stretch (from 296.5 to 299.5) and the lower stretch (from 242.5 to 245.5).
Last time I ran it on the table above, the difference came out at -2.2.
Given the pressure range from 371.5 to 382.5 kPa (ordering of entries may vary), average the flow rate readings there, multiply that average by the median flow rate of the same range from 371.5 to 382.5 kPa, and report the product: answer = 3.1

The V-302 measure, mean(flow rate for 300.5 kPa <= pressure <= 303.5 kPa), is 1.95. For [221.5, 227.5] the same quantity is 2.06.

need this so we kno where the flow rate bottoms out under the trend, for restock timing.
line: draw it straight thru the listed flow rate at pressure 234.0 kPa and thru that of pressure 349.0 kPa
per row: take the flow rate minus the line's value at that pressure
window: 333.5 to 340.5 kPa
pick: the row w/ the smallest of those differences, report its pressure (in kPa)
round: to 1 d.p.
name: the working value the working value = 337.0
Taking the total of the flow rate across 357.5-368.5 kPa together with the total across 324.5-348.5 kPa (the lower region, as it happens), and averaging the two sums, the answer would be 35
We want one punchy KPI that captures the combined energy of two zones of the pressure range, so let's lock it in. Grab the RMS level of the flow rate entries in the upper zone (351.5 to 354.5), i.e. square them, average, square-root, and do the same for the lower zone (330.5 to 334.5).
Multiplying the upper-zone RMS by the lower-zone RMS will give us 4.06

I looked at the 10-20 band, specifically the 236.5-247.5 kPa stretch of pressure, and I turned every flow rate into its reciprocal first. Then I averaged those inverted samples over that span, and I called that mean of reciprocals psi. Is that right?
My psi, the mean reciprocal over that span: 0.389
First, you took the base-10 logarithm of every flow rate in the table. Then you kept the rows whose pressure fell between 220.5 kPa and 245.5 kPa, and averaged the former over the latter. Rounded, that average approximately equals 0.350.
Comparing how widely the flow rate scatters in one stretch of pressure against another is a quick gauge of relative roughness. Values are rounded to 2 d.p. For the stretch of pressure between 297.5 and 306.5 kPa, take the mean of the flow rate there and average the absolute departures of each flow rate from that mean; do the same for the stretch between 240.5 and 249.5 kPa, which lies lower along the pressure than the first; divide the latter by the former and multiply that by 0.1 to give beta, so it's 0.35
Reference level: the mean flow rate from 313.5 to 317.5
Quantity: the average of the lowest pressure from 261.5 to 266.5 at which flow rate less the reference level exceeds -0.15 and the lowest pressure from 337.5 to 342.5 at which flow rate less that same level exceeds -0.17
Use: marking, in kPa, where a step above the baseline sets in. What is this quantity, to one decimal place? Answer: 300.0 kPa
